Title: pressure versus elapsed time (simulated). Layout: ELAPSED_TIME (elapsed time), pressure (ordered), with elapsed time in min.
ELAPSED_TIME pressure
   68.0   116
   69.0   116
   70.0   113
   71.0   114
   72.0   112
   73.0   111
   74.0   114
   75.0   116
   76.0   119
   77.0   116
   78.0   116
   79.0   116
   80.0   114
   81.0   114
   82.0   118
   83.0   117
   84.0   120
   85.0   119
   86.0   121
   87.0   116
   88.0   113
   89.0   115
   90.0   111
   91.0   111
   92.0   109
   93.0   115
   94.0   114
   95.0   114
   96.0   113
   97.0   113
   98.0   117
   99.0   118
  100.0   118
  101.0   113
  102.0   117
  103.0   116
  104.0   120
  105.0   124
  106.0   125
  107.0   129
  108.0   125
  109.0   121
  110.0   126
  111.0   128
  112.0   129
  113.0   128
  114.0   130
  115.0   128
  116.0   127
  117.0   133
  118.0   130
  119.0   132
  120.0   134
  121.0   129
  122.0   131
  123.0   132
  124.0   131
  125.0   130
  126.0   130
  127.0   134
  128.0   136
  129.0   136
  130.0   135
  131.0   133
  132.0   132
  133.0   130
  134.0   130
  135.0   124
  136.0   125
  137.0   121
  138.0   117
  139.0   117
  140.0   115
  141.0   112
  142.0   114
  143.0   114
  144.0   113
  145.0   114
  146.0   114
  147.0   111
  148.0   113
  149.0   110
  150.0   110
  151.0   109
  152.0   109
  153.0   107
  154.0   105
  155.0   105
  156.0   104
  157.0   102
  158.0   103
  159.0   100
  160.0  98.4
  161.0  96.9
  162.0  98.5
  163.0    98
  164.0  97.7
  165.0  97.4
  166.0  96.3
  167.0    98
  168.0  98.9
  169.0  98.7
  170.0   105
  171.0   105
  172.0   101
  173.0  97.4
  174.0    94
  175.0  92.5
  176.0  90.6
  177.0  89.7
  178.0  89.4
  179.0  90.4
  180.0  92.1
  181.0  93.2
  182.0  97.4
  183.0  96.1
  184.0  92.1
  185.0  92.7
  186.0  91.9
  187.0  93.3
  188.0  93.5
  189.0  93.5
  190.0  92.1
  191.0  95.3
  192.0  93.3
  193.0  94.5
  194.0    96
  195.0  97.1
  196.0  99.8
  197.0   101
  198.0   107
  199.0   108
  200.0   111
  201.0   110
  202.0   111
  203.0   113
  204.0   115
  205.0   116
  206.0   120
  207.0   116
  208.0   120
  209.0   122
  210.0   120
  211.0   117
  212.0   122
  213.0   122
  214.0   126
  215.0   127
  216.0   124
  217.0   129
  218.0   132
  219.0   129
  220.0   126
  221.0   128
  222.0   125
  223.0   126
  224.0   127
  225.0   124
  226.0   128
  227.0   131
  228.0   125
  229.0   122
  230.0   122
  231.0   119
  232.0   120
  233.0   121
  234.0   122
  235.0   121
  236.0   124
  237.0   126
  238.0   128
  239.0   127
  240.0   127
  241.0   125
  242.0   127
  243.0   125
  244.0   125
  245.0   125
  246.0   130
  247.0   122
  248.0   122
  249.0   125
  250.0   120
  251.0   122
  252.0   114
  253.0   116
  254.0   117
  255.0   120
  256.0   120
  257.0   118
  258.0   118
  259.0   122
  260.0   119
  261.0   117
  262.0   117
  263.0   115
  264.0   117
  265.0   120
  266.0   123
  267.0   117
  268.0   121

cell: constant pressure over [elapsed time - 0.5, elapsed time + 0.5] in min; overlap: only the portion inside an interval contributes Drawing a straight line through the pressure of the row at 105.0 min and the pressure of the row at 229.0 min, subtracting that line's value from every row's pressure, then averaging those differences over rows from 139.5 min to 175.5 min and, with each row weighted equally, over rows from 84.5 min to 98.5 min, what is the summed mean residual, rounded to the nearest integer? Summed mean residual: -29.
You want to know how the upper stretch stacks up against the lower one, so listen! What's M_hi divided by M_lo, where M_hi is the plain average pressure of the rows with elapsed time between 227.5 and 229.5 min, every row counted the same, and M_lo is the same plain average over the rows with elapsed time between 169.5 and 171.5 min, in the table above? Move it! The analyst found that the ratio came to 1.18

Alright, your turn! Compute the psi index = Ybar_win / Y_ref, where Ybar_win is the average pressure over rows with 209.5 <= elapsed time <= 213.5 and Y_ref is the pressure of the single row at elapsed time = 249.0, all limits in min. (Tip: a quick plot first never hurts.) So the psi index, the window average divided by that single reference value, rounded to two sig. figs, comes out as 0.96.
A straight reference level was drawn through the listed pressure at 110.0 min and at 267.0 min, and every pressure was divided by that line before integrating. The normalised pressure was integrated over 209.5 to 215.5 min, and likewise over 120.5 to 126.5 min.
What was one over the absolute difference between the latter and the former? 7.0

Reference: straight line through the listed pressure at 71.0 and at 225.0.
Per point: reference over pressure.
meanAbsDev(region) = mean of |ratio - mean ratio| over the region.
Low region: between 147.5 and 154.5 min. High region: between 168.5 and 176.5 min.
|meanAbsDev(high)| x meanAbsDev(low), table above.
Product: 0.0010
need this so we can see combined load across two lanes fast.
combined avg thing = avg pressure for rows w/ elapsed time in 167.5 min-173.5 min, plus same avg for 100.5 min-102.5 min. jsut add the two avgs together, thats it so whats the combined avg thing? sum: 216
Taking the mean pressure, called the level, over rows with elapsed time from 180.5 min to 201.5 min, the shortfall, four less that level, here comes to -94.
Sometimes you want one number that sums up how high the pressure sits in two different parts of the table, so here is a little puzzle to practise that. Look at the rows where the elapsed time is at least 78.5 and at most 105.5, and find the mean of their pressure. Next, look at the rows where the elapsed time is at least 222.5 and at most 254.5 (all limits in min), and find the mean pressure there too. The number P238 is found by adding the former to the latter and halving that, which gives 120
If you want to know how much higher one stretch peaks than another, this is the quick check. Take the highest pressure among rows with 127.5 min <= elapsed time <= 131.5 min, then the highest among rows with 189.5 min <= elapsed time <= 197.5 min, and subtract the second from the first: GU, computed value 35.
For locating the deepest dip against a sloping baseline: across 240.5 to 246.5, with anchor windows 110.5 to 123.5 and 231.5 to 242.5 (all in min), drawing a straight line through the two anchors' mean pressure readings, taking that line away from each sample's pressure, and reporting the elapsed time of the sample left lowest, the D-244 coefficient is 241.0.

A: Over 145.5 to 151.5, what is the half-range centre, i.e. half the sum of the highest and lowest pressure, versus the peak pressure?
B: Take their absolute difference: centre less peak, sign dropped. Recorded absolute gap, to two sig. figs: 2.5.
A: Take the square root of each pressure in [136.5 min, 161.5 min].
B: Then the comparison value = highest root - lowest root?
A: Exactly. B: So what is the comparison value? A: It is 1.2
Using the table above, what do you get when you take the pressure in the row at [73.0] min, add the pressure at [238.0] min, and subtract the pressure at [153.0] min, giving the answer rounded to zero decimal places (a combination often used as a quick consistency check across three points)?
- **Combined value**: 132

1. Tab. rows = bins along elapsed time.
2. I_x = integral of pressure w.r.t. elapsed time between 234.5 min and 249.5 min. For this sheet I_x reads 1879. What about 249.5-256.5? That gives 829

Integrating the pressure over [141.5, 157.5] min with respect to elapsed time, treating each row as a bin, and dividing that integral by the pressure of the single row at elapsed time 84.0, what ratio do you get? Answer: 15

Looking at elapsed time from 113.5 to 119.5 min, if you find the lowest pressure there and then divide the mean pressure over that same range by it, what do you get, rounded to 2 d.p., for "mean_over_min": 1.02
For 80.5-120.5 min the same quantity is 1.11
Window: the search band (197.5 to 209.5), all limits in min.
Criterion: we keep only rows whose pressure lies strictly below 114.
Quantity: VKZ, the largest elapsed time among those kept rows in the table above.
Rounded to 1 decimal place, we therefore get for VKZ 203.0 min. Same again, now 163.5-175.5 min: 175.0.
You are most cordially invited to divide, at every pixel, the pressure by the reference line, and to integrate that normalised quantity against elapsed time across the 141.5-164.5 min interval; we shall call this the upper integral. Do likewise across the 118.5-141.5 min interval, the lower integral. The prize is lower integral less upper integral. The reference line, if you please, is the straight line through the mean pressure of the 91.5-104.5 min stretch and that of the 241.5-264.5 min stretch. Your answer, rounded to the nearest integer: 4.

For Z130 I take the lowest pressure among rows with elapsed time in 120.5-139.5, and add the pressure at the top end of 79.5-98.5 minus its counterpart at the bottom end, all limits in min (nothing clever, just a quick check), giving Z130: 120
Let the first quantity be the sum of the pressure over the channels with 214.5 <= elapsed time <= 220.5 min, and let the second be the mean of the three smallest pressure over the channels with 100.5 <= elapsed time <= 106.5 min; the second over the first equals 0.150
